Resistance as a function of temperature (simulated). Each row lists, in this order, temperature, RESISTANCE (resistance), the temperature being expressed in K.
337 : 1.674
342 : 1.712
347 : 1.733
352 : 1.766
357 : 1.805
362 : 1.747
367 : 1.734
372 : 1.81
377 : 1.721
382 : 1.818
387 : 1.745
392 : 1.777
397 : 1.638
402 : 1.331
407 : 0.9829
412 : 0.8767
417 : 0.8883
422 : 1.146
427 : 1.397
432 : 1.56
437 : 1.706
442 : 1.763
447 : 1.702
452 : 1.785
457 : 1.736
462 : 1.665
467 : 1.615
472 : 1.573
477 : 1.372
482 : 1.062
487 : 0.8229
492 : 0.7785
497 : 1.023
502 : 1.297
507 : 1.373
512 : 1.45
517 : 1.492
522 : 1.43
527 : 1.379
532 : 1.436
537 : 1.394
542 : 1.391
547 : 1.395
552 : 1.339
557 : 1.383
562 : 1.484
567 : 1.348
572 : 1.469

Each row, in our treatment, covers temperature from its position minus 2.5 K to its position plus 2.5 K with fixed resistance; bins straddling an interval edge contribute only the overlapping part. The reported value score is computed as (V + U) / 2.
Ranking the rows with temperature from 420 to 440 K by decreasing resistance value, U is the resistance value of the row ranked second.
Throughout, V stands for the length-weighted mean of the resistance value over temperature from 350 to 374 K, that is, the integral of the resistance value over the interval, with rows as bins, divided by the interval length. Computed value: 1.67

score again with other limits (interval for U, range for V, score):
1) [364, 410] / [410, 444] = 1.57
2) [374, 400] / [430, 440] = 1.71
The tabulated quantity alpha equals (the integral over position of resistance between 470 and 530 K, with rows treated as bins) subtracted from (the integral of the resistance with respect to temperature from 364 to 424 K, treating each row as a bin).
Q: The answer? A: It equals 12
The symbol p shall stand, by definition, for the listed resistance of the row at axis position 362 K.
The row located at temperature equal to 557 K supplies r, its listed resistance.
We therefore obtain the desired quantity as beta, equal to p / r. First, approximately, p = 1.747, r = 1.383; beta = 1.3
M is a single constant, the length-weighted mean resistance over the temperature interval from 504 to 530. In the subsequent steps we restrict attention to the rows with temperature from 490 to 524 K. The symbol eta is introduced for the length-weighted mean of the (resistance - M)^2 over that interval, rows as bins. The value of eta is 0.08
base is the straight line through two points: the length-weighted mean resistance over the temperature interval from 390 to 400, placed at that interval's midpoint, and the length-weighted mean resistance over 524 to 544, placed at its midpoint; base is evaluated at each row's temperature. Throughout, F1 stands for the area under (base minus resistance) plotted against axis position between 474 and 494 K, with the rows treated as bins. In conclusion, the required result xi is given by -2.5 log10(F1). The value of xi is -2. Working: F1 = 9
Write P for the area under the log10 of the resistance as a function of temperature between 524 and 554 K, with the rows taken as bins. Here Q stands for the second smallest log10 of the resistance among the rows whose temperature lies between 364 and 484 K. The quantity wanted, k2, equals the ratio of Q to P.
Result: -0.012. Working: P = 4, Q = -0.05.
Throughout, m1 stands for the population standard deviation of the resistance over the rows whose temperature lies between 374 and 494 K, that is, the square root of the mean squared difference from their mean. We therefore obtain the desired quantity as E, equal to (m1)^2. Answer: 0.12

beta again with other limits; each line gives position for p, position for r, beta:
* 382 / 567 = 1.3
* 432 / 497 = 1.5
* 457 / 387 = 1.0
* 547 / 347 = 0.8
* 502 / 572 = 0.9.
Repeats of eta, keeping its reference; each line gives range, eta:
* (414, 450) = 0.10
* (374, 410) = 0.11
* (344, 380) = 0.11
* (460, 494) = 0.14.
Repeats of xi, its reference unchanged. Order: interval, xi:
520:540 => 5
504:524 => 2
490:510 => -2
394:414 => -2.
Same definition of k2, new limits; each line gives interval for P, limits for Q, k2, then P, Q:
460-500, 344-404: 0.072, 3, 0.21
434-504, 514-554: 0.014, 10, 0.14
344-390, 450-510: -0.007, 11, -0.08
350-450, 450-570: -0.005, 18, -0.08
